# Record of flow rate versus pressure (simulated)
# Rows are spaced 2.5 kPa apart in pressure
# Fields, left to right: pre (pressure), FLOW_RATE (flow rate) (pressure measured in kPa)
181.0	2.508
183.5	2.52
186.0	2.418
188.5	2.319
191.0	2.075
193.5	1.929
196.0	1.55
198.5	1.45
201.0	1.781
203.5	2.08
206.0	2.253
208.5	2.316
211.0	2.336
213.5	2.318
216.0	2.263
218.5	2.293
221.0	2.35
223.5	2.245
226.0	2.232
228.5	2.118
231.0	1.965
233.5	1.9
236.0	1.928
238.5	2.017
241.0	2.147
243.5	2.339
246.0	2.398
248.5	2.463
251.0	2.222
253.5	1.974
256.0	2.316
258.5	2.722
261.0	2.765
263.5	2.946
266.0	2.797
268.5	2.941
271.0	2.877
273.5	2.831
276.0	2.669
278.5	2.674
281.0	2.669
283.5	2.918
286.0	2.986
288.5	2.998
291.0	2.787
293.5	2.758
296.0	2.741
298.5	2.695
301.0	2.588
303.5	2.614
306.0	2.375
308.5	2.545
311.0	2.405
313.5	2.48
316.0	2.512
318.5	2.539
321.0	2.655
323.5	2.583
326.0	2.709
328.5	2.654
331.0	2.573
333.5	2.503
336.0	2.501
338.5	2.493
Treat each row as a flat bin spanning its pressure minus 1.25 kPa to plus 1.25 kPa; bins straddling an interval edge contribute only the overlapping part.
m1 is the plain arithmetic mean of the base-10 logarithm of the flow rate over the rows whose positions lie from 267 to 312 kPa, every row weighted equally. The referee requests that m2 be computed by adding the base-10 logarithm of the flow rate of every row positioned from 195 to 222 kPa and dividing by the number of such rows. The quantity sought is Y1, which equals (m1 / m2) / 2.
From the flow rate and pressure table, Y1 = 0.69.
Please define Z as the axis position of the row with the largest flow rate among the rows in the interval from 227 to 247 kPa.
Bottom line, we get 246.0 kPa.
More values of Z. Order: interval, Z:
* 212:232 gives 221.0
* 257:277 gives 263.5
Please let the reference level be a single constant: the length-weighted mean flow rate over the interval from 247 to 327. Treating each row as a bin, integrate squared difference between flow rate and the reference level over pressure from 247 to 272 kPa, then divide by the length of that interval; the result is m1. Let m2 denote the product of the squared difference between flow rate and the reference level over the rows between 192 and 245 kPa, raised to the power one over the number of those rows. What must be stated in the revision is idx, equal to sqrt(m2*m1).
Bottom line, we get 0.17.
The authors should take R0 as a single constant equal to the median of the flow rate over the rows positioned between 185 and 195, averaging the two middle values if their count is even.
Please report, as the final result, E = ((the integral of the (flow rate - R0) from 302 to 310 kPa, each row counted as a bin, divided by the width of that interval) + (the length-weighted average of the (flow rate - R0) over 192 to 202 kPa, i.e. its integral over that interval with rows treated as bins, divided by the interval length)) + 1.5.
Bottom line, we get 1.30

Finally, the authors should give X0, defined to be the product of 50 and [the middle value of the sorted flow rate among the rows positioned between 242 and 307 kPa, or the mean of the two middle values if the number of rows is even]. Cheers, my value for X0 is 135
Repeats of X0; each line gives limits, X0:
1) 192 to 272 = 113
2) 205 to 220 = 115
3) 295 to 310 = 130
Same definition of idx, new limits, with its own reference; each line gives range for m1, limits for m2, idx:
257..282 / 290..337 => 0.01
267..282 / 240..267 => 0.04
